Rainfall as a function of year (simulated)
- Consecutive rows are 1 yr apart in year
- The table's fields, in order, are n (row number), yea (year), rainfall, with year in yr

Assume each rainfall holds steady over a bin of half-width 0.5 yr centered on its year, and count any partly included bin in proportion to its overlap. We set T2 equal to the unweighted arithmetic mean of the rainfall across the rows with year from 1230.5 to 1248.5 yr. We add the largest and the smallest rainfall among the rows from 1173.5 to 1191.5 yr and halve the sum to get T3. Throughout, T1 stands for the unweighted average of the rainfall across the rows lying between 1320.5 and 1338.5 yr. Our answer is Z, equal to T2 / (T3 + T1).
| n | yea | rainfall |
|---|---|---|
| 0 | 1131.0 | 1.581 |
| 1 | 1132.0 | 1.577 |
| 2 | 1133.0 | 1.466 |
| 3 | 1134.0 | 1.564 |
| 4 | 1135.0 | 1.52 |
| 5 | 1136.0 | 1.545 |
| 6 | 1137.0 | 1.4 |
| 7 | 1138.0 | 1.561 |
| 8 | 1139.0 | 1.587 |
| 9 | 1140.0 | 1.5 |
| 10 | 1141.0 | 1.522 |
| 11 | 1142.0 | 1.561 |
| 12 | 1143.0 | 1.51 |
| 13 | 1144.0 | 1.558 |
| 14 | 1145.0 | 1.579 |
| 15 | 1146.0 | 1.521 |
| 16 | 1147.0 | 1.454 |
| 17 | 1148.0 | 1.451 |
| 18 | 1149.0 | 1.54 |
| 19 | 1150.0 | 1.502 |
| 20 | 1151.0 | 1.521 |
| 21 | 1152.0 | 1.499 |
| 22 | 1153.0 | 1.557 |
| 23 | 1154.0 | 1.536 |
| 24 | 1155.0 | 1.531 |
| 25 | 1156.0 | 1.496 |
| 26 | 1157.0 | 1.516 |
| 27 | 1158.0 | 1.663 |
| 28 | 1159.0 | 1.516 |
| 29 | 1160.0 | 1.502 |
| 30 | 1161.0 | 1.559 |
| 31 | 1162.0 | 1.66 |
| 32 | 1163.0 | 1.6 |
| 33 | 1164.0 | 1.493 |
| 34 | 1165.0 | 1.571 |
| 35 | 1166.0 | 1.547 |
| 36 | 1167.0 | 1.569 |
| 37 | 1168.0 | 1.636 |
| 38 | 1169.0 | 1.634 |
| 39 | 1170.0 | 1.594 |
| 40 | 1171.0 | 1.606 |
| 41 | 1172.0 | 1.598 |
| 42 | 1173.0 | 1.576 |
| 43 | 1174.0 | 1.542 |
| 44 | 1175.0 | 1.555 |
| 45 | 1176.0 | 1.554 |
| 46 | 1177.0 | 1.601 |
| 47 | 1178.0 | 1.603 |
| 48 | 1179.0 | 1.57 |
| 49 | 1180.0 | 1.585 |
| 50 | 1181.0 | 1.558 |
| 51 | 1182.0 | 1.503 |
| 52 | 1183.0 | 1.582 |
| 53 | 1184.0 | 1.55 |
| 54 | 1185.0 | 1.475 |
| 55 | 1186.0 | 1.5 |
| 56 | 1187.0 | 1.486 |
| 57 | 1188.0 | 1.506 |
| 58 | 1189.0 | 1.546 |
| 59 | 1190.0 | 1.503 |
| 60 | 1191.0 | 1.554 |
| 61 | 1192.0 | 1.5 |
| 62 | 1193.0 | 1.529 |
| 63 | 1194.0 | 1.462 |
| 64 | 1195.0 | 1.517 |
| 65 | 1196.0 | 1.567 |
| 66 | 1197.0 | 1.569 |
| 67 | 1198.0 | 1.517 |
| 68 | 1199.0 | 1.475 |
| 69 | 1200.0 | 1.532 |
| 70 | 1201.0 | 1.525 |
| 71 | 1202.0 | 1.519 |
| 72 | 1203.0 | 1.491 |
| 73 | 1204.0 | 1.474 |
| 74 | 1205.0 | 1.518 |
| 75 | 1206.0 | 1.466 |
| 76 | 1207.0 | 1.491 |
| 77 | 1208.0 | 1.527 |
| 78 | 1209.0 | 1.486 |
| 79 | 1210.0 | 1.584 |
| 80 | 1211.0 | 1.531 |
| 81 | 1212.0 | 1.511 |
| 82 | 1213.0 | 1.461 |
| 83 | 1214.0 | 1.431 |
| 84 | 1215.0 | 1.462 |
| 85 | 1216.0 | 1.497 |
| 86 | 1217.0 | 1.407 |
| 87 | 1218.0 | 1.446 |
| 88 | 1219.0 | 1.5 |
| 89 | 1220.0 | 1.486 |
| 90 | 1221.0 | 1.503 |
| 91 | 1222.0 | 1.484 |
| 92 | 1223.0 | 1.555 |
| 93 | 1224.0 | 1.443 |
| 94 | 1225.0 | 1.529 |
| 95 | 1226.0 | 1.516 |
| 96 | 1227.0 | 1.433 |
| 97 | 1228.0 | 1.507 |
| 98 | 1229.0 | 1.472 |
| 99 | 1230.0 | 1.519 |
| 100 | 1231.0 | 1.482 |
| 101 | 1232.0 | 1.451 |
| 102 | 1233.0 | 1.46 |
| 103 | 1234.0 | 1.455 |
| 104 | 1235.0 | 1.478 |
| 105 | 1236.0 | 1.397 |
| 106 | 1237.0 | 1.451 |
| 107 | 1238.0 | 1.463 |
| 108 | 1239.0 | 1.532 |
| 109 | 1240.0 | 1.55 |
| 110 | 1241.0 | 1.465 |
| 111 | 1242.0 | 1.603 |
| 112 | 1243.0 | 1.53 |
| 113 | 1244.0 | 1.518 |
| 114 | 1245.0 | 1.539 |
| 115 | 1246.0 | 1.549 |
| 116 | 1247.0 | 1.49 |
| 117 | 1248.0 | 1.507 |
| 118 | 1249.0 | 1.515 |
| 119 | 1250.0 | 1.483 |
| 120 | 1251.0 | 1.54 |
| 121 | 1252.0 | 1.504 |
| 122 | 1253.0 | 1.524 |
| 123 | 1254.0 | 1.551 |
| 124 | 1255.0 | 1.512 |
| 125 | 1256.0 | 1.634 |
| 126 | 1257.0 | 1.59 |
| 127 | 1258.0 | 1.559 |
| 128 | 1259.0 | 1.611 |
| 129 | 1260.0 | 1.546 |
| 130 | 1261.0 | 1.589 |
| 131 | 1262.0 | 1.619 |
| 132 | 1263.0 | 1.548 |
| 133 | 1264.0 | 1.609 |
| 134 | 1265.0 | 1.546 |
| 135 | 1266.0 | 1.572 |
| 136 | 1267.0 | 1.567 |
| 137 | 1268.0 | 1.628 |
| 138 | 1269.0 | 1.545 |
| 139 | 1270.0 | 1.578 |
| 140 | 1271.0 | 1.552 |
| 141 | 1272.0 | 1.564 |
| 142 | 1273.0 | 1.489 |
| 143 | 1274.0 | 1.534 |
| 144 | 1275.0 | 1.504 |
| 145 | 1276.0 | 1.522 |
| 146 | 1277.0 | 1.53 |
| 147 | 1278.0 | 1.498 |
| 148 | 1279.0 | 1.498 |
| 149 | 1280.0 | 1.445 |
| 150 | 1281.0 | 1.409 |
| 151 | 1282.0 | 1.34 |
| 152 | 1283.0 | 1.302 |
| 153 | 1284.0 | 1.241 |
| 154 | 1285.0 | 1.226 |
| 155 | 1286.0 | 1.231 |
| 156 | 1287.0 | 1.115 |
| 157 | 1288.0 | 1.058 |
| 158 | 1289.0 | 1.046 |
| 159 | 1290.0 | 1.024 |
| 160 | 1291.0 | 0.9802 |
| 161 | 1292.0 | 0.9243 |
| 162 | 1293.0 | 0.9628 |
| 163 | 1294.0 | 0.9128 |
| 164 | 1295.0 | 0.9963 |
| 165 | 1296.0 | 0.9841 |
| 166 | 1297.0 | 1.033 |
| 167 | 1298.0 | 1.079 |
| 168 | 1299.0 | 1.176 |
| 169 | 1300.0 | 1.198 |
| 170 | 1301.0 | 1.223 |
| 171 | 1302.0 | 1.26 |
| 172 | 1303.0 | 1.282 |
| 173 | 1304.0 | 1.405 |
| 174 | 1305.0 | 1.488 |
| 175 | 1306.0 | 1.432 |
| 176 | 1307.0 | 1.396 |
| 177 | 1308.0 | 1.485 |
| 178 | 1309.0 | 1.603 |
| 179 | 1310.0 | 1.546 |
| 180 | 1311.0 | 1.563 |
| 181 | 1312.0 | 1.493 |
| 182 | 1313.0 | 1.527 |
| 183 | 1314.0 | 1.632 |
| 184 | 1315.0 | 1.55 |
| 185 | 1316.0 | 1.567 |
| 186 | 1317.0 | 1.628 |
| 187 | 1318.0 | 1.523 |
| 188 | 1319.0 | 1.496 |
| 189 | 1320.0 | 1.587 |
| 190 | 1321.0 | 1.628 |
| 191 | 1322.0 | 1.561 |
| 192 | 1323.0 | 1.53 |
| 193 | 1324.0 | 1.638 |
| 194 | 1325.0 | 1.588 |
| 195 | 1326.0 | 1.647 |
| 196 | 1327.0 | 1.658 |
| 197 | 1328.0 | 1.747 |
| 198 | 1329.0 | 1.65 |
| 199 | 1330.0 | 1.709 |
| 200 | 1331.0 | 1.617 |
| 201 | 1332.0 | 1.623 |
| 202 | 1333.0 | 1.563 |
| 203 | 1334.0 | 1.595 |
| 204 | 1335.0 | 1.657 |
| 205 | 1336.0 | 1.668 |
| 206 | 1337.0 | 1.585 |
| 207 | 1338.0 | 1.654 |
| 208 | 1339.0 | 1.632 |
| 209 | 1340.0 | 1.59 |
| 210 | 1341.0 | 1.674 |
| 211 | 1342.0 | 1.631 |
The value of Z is 0.47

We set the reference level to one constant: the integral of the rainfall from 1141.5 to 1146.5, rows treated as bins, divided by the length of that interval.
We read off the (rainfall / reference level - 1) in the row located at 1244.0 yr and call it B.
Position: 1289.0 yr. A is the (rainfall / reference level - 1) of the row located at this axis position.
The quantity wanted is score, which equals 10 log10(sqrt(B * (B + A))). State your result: -11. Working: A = -0.32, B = -0.02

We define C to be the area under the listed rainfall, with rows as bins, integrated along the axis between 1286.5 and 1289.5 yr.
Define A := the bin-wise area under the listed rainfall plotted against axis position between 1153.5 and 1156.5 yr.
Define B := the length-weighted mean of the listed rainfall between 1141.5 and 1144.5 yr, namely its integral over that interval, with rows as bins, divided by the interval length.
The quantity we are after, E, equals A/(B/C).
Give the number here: 9.5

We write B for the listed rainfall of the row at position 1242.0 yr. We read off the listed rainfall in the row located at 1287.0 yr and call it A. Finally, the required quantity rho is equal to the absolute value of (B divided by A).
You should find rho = 1.438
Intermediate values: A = 1.115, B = 1.603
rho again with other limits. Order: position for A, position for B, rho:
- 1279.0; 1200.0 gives 1.023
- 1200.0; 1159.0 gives 0.990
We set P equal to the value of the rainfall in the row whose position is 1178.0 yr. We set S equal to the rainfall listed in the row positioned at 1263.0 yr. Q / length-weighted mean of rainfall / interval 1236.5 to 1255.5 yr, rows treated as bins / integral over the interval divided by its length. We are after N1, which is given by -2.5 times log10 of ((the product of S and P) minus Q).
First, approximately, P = 1.603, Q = 1.52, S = 1.548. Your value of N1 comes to 0.04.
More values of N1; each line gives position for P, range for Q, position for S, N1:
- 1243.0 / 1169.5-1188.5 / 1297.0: 3.98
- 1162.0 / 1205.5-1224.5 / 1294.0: 3.91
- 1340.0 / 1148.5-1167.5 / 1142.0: 0.07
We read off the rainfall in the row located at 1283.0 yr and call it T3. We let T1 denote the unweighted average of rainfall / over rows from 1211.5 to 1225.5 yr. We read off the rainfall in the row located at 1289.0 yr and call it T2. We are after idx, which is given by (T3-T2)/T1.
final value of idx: 0.17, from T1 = 1.48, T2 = 1.046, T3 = 1.302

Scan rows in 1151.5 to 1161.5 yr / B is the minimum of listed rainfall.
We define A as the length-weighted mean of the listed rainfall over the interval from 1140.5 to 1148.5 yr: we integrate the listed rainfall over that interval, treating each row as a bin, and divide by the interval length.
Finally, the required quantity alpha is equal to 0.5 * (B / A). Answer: 0.49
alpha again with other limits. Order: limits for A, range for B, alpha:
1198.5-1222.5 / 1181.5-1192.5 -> 0.49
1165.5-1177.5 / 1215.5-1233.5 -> 0.44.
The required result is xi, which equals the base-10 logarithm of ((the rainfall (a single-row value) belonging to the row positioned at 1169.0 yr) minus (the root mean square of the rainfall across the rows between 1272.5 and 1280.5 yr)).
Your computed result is -0.88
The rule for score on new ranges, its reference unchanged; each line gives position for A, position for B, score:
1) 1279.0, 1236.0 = -10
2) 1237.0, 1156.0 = -13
